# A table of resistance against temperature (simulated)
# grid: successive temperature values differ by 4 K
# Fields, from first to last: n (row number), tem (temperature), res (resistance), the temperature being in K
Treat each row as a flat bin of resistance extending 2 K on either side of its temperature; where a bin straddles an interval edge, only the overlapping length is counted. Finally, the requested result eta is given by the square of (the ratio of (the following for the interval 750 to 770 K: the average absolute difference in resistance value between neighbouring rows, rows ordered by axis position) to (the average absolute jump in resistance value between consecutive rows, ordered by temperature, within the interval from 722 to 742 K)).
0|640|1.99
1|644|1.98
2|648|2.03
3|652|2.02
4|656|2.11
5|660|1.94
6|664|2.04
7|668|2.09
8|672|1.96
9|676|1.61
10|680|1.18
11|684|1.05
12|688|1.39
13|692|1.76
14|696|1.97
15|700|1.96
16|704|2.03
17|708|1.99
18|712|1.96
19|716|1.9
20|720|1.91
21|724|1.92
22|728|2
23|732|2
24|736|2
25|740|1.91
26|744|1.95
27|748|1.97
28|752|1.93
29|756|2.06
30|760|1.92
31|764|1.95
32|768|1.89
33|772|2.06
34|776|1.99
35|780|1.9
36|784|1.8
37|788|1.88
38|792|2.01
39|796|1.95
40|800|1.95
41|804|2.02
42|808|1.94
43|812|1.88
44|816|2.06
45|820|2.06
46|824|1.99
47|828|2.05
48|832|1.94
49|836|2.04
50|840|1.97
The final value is 4.5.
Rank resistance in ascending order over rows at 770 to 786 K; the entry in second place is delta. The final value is 1.9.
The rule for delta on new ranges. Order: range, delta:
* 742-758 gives 1.95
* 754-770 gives 1.92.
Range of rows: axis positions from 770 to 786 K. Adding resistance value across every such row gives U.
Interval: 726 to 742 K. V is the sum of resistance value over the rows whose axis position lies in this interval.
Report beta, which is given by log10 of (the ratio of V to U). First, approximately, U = 7.75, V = 7.910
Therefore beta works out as 0.009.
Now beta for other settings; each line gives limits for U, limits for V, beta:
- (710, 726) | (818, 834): 0.019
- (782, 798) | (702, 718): 0.013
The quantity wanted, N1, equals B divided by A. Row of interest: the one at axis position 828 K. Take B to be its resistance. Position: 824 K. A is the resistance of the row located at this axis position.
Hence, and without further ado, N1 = 1.03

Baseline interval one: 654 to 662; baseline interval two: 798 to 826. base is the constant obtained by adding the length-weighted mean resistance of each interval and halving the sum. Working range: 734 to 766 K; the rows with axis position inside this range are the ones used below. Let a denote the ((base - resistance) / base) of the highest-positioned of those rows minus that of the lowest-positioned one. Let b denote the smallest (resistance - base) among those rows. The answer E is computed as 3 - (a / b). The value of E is 3.3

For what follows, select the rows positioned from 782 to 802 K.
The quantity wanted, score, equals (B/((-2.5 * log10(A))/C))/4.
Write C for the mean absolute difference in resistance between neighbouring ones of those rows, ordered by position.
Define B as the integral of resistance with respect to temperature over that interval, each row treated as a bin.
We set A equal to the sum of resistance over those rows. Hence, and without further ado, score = -0.26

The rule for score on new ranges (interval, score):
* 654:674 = -0.45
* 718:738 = -0.09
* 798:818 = -0.39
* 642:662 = -0.32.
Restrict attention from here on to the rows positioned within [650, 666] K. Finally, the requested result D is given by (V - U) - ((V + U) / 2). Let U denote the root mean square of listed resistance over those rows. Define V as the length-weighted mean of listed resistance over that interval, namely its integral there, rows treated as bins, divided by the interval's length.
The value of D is -2.03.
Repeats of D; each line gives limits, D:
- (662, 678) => -1.94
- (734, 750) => -1.96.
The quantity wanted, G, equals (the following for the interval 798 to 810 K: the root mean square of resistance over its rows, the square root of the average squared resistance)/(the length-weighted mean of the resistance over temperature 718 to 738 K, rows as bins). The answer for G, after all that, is 1.00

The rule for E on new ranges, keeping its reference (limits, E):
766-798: 2.9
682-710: 2.5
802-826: 3.1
